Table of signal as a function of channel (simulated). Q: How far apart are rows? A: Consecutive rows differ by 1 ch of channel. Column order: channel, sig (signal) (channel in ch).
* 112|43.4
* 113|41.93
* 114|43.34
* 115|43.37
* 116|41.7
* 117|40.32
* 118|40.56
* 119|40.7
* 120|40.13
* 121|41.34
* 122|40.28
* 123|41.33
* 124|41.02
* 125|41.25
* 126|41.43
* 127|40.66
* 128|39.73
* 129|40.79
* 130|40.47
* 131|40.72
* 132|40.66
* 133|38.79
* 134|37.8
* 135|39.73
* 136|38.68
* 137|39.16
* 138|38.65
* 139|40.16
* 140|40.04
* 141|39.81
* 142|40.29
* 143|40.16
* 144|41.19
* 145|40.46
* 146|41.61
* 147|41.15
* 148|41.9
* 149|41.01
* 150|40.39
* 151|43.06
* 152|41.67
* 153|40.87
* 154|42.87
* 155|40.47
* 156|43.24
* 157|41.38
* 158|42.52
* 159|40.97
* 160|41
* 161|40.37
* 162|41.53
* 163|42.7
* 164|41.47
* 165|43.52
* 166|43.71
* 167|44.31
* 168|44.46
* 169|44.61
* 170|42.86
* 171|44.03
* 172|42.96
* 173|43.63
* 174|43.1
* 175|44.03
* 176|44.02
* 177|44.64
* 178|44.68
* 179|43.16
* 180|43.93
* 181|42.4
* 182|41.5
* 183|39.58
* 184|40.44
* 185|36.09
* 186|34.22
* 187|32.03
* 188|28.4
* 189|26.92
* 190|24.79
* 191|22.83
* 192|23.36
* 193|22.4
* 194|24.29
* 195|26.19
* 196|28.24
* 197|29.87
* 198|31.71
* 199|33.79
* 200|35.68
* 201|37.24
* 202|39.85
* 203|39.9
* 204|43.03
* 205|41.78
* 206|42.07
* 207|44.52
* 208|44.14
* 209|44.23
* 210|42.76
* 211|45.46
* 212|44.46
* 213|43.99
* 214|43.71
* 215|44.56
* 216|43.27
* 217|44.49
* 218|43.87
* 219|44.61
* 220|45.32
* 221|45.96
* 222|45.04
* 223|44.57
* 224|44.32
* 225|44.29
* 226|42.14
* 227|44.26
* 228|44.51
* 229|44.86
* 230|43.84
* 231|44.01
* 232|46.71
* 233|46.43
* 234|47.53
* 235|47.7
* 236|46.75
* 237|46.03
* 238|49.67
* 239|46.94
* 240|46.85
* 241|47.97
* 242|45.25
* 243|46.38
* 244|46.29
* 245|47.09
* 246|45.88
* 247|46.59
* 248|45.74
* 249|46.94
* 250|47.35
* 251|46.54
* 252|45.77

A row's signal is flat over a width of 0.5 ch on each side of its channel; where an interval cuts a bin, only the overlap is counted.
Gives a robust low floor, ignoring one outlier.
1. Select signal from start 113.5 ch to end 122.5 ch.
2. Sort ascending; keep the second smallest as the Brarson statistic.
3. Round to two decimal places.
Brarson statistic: 40.28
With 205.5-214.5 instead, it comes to 42.76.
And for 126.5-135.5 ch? 38.79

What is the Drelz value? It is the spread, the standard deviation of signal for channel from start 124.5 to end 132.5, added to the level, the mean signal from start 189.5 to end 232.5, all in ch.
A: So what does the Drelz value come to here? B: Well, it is 40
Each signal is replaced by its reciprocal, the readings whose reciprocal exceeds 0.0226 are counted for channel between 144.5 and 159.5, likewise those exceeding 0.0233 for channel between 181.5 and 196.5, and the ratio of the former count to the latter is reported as 1.0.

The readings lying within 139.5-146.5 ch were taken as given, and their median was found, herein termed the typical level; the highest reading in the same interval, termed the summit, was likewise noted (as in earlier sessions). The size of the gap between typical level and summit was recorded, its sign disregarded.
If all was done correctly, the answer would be 1.3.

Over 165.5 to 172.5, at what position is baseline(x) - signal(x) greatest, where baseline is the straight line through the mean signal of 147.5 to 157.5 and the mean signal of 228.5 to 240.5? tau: 172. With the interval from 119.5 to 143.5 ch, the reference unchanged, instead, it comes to 134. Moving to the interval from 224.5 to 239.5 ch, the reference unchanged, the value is 226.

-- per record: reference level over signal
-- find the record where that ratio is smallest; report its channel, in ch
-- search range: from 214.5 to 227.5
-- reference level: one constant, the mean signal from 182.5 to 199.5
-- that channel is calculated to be 221 ch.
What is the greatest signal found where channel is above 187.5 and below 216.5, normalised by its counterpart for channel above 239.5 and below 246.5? 0.95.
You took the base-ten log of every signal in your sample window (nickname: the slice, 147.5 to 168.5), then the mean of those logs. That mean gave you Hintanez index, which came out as 1.62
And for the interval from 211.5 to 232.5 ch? 1.65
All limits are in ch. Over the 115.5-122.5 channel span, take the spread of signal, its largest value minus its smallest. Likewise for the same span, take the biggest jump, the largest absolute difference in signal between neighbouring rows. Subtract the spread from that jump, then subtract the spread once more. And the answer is -2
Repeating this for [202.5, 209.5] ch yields -6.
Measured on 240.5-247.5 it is -3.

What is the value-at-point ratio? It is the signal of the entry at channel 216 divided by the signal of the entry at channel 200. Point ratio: 1.21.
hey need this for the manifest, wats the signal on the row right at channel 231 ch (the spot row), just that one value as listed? 44.01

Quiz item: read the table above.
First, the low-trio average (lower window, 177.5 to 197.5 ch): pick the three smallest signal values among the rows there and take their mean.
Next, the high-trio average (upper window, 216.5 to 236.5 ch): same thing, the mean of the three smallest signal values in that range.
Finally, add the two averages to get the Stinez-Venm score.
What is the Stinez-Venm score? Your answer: 66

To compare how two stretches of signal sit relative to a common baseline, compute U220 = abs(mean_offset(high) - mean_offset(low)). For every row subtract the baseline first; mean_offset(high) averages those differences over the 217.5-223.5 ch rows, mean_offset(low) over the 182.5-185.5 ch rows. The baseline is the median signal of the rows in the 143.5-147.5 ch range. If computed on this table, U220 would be 6.2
